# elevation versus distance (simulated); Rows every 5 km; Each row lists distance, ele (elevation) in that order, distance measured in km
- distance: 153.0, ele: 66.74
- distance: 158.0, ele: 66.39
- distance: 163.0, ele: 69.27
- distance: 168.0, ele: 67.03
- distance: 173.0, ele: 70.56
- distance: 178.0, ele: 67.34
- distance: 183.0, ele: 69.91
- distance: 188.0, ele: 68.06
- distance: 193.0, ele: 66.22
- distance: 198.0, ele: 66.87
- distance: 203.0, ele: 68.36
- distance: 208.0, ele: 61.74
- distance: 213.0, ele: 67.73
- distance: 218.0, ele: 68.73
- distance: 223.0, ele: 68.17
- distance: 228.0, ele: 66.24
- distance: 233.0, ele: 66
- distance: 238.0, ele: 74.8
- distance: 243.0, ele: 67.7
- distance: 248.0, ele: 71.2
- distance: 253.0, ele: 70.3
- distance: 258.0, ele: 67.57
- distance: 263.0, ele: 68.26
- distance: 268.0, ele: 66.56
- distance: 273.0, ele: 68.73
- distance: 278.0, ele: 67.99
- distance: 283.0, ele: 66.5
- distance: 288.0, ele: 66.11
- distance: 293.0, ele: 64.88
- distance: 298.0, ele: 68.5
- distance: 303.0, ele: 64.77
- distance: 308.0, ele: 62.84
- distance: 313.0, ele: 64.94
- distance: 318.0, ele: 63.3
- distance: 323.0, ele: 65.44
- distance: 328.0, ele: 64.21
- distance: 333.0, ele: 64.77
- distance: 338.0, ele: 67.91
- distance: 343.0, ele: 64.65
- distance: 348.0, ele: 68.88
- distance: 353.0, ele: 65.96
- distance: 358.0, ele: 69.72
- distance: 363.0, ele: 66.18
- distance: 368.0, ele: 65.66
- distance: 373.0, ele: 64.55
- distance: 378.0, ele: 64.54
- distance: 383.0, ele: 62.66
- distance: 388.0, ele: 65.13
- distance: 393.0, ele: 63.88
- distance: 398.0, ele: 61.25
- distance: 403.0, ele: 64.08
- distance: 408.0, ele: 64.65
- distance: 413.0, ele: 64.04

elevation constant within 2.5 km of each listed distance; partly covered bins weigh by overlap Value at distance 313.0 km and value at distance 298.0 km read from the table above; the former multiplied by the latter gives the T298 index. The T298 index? 4448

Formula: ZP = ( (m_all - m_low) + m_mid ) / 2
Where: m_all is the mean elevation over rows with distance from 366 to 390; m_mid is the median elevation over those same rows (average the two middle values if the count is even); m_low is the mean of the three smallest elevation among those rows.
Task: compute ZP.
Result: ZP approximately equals 32.6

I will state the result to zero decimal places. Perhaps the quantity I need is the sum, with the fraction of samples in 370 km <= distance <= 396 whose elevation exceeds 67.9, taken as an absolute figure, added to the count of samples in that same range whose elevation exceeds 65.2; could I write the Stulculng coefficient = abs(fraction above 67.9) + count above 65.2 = 0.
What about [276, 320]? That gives 4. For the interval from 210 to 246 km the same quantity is 7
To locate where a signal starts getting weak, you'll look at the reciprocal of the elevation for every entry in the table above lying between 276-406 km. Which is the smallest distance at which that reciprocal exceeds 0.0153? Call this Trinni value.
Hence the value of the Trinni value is 293.0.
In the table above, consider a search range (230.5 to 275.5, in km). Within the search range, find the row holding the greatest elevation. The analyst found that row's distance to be 238.0 km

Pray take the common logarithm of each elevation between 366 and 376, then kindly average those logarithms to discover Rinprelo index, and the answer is 1.81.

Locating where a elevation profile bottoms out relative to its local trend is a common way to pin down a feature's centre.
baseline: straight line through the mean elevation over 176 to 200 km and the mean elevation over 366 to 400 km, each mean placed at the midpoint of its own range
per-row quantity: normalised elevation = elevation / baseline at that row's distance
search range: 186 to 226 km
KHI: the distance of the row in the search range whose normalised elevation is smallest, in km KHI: 208.0 km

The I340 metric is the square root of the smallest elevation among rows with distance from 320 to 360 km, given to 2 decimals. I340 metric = 8.01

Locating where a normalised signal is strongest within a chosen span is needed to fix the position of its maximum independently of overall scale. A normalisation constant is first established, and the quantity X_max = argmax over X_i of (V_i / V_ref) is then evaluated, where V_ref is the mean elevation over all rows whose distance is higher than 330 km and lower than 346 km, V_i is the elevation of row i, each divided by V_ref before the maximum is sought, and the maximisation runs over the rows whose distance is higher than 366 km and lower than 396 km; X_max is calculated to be 368.0 km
